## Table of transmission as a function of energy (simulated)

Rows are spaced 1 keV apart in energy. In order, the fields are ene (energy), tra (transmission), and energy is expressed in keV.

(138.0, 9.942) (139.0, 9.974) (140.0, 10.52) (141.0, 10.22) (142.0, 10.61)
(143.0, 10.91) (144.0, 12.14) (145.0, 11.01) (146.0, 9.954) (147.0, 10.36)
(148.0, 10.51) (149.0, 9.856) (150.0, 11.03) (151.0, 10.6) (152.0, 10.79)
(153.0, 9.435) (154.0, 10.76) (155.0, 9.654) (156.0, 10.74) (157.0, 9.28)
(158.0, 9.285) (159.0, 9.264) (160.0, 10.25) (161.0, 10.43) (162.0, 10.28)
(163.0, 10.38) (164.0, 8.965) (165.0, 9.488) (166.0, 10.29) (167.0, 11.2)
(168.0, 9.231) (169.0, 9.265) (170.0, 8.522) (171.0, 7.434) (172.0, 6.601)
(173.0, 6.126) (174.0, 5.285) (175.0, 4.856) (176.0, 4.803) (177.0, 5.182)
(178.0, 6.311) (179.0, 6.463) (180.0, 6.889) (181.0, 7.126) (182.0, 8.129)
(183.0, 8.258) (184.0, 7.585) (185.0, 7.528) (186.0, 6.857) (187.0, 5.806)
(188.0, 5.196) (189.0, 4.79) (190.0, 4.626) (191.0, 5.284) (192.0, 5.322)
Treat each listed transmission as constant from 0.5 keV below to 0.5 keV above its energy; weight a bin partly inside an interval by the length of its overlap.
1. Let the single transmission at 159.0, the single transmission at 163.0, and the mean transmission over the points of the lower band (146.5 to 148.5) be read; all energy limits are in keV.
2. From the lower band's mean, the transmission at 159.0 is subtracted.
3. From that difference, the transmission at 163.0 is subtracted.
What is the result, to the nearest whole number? -9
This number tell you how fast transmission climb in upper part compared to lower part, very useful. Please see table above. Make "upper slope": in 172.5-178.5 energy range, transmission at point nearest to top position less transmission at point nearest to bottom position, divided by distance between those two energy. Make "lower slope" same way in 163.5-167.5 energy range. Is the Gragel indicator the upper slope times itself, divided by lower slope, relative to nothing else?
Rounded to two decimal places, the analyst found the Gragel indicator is 0.00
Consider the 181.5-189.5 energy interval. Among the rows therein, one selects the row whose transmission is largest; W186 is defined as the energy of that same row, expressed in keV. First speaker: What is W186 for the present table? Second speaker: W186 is 183.0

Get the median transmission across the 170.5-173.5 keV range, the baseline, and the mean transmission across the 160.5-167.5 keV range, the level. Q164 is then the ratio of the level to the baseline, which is 1.54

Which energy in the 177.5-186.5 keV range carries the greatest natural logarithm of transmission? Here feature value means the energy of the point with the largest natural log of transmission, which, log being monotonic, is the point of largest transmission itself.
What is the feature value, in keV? 183.0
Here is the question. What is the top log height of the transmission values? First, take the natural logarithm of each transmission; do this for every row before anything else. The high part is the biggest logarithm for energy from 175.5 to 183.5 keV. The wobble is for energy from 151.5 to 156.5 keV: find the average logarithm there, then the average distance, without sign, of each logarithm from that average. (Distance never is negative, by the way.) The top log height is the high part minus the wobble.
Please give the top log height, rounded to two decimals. 2.05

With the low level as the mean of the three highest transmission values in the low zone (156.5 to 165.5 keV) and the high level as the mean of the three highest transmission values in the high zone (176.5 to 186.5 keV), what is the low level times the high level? 83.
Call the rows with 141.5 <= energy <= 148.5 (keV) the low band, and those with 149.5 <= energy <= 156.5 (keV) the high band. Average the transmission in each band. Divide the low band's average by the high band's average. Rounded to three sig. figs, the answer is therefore 1.03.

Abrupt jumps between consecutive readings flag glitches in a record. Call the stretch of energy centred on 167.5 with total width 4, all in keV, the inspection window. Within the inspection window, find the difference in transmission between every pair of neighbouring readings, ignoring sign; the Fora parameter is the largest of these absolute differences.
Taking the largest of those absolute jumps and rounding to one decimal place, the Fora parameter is 2.0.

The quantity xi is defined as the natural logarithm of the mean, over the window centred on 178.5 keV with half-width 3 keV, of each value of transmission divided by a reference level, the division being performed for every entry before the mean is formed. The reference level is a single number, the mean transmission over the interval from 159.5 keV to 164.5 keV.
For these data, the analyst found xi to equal -0.5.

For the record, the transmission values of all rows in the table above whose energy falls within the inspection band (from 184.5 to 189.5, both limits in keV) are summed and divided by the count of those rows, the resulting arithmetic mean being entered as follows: 6.0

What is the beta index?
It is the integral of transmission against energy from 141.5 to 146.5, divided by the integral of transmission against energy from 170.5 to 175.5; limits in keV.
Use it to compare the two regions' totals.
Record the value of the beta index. 1.80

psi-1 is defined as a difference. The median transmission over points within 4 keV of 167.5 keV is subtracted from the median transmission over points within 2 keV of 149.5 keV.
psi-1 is 1.3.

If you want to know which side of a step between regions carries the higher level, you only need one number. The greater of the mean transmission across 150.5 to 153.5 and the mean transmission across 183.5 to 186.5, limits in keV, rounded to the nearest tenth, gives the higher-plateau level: 10.3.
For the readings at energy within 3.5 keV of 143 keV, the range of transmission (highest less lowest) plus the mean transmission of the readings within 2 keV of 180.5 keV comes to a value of 9.3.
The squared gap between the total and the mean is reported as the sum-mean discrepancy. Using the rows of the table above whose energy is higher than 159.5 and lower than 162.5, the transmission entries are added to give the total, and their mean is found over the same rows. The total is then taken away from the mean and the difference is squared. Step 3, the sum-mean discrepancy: 426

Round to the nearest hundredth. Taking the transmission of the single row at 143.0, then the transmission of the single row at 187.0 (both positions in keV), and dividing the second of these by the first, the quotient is 0.53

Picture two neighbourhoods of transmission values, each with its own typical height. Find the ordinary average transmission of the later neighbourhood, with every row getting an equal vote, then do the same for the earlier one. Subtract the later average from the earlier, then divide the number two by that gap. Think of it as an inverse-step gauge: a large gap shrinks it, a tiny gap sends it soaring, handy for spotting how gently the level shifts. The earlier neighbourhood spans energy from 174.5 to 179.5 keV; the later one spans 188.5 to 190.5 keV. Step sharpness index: 2.5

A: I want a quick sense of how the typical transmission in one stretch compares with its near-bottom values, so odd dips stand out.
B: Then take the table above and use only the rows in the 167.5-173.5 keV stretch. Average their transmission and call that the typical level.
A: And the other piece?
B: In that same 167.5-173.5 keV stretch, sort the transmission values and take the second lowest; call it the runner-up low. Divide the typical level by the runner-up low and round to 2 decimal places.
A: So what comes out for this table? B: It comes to 1.19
